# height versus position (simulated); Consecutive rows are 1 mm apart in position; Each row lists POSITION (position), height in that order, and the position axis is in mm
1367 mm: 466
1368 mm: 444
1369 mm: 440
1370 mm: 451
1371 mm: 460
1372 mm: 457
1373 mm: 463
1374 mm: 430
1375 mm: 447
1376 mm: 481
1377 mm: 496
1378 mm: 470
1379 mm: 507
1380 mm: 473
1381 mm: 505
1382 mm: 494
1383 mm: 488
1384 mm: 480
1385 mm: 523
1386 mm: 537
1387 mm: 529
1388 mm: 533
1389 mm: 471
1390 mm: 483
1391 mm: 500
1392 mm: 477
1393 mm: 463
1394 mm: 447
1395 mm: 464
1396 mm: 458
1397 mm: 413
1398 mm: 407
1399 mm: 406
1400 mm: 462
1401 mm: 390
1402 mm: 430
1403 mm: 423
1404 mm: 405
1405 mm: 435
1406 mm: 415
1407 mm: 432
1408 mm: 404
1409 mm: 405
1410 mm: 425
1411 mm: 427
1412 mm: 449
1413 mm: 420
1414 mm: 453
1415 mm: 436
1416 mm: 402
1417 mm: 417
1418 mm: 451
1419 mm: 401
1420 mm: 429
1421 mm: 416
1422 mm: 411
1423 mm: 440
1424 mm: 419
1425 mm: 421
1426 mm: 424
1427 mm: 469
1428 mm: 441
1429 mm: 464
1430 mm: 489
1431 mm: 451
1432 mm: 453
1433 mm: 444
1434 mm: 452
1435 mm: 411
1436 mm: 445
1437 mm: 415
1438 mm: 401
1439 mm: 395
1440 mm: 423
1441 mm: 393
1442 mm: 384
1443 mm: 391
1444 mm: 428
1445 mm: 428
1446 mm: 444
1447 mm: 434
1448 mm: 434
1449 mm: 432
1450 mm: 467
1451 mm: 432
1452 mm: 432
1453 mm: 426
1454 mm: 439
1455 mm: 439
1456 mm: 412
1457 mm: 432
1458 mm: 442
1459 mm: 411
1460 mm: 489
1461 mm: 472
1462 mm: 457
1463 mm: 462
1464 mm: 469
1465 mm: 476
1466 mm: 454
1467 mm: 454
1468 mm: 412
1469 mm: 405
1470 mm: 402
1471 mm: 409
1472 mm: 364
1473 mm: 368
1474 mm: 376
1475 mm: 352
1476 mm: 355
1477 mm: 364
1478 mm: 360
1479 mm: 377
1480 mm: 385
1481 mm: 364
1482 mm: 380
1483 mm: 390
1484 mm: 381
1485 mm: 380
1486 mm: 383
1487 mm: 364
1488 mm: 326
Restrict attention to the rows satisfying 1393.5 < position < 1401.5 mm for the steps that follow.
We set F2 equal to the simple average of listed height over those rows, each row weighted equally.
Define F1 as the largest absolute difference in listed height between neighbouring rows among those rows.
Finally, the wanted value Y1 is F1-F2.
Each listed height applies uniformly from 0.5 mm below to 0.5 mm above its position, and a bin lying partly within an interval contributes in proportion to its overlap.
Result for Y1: -359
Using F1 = 72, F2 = 431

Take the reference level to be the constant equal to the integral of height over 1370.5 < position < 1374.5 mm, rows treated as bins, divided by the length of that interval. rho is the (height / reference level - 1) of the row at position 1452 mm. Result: -0.045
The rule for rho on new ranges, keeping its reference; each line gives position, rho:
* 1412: -0.008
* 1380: 0.045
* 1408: -0.107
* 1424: -0.074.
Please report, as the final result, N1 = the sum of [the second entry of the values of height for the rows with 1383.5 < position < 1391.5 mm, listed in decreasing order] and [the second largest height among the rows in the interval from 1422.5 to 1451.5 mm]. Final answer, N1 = 1002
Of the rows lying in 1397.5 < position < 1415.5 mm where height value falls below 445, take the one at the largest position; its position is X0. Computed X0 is 1415 mm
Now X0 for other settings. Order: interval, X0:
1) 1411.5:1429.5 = 1428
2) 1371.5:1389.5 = 1374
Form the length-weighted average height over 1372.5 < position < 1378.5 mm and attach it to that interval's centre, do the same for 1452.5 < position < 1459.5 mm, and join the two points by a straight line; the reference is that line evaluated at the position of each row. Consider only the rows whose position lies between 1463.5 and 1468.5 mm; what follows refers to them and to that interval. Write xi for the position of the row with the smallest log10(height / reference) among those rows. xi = 1468 mm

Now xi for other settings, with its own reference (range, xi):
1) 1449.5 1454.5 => 1453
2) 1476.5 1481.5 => 1478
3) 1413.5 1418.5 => 1416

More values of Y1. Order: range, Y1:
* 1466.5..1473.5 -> -357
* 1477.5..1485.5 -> -356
